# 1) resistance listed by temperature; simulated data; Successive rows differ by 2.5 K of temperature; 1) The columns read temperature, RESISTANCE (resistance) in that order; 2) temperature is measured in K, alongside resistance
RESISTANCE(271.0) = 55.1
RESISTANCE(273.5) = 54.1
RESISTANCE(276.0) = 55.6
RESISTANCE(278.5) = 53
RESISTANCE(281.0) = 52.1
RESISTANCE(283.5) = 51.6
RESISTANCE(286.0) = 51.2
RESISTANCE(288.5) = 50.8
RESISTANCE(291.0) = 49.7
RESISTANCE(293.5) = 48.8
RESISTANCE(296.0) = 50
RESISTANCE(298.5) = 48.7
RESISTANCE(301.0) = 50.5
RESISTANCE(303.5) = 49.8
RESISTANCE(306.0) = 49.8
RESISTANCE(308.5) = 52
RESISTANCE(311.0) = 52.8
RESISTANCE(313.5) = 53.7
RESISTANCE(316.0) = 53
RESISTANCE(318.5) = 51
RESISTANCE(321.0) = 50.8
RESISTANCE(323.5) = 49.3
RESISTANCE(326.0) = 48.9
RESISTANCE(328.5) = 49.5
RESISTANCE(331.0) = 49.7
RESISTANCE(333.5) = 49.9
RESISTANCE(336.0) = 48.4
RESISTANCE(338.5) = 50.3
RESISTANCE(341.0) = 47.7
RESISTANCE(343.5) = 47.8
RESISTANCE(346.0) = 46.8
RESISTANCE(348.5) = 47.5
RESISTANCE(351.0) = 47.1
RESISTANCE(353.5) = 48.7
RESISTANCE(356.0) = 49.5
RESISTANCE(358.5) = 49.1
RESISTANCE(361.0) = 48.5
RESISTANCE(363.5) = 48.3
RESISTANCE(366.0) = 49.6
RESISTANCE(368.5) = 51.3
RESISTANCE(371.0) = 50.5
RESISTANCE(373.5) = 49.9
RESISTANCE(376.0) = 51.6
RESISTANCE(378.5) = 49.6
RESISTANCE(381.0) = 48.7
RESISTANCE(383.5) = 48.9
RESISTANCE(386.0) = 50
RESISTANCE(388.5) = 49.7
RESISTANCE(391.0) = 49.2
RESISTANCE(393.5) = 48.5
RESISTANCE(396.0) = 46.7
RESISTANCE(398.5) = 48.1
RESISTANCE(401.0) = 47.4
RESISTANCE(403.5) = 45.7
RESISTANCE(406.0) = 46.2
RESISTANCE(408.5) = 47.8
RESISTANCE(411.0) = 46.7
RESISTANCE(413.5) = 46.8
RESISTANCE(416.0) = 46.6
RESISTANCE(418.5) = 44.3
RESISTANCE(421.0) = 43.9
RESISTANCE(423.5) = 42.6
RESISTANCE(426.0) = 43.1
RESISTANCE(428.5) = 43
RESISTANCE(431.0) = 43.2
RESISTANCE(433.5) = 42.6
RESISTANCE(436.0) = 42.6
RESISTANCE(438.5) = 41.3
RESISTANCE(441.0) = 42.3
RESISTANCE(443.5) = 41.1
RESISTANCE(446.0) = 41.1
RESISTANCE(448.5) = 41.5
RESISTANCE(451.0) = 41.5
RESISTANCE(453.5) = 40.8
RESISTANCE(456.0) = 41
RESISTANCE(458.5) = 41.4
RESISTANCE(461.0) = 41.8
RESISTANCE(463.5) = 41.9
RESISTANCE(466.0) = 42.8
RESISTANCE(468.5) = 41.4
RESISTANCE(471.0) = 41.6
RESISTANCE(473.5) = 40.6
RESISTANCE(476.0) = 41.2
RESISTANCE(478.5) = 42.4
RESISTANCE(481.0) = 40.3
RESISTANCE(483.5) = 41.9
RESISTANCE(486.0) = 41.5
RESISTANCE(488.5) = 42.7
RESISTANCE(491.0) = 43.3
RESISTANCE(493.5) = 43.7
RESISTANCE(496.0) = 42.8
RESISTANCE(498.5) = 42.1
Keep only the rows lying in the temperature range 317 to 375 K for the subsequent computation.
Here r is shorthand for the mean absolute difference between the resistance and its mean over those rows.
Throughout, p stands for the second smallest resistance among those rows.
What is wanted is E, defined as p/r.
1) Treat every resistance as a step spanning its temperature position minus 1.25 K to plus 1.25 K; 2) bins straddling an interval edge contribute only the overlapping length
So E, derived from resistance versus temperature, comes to 46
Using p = 47.1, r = 1.02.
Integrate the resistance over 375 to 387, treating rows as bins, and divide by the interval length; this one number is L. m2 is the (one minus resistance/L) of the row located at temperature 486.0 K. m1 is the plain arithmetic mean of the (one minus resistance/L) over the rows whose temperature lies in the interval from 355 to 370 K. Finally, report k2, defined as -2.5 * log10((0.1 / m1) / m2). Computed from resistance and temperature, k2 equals -4.9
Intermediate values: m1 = 0.01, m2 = 0.165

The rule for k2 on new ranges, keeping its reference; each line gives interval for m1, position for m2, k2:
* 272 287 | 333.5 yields -6.6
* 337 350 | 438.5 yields -3.1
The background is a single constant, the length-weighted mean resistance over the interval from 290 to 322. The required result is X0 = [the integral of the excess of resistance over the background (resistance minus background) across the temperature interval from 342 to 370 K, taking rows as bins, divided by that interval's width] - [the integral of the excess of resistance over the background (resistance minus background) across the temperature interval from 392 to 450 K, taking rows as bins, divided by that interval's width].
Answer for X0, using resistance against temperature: 4.1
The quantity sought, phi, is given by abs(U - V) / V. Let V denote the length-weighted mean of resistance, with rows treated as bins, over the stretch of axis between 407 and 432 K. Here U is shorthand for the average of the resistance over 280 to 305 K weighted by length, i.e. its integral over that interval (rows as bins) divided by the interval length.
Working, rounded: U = 50.3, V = 44.8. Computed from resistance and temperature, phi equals 0.122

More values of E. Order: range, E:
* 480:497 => 45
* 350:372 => 52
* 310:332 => 33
